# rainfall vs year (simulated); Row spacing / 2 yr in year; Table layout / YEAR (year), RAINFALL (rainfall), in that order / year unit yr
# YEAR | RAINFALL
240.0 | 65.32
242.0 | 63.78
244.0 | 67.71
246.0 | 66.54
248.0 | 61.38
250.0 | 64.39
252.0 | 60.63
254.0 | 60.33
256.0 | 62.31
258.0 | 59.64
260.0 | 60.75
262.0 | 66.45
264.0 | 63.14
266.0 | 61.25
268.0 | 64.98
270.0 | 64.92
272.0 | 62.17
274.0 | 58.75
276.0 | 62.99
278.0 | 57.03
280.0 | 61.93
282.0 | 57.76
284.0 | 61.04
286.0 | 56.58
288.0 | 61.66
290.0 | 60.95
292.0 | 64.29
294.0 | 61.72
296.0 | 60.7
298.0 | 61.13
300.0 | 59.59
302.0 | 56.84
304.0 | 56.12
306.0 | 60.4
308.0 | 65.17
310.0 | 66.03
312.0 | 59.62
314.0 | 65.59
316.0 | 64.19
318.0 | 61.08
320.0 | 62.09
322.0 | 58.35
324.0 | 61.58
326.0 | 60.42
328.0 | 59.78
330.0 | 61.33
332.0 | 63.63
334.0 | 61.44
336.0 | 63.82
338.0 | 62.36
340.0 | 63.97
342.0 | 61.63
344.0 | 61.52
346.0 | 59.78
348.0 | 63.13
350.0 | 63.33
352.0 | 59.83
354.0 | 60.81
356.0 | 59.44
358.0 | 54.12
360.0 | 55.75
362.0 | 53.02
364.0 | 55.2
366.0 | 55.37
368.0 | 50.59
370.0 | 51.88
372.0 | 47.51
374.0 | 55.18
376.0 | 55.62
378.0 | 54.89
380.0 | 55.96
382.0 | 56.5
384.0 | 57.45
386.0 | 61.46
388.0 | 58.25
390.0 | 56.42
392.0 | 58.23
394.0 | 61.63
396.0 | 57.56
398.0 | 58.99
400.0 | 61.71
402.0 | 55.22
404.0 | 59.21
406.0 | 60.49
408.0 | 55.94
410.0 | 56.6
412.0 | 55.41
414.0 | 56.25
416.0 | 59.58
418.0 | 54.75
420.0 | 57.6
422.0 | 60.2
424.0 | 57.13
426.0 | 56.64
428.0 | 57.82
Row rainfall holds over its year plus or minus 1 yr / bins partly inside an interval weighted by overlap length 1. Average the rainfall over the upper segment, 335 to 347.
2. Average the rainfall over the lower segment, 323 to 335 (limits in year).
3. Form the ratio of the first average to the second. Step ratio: 1.01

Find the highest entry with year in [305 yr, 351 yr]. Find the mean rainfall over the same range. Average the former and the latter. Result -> 64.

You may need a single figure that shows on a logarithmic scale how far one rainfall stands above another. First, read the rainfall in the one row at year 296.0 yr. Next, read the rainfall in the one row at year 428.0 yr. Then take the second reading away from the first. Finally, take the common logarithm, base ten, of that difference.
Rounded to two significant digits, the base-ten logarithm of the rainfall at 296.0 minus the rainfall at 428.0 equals 0.46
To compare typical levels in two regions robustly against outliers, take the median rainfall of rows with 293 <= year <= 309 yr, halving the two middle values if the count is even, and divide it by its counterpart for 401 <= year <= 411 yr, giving 1.07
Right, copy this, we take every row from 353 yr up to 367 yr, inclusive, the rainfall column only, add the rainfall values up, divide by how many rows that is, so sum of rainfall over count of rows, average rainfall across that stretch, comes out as 56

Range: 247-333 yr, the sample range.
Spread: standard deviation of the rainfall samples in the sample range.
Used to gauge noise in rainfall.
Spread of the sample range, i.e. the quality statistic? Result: 2.6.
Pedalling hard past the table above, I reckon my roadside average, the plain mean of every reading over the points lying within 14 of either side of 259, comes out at 63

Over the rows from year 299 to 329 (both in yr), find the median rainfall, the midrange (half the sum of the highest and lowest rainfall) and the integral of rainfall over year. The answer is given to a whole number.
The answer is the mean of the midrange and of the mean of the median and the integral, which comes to 504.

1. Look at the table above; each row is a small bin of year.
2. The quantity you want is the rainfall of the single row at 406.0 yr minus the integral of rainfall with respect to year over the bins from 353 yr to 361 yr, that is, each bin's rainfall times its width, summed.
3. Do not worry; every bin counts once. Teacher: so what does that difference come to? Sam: -400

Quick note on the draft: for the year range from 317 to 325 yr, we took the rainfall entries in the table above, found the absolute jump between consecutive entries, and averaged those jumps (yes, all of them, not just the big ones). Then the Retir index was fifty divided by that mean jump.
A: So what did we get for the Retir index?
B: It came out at 19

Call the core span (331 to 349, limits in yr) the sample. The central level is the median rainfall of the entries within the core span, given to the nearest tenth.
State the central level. 62.4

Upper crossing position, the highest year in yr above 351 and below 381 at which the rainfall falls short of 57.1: 380.0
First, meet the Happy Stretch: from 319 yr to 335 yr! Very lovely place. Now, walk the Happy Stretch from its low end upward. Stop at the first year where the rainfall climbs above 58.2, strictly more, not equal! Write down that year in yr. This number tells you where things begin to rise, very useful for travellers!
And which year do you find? 320.0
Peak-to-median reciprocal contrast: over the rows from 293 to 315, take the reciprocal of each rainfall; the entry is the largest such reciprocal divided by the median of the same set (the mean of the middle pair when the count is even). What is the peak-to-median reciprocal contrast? 1.08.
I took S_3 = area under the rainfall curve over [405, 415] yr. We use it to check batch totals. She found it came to 569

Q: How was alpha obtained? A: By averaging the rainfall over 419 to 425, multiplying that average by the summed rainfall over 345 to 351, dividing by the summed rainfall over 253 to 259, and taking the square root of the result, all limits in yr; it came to 7.7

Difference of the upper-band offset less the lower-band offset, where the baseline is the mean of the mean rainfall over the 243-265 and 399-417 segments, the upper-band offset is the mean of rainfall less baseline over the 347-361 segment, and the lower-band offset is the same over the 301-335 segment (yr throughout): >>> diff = -1.9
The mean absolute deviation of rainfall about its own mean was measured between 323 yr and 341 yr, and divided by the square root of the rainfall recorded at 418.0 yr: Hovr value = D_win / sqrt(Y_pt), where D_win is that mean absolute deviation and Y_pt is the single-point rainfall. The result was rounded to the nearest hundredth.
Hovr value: 0.17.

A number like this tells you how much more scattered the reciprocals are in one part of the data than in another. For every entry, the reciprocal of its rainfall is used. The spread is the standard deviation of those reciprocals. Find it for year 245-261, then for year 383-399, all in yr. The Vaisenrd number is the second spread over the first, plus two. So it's 2.91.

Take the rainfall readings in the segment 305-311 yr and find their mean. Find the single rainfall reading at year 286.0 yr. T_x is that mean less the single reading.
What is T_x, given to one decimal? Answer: 7.3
